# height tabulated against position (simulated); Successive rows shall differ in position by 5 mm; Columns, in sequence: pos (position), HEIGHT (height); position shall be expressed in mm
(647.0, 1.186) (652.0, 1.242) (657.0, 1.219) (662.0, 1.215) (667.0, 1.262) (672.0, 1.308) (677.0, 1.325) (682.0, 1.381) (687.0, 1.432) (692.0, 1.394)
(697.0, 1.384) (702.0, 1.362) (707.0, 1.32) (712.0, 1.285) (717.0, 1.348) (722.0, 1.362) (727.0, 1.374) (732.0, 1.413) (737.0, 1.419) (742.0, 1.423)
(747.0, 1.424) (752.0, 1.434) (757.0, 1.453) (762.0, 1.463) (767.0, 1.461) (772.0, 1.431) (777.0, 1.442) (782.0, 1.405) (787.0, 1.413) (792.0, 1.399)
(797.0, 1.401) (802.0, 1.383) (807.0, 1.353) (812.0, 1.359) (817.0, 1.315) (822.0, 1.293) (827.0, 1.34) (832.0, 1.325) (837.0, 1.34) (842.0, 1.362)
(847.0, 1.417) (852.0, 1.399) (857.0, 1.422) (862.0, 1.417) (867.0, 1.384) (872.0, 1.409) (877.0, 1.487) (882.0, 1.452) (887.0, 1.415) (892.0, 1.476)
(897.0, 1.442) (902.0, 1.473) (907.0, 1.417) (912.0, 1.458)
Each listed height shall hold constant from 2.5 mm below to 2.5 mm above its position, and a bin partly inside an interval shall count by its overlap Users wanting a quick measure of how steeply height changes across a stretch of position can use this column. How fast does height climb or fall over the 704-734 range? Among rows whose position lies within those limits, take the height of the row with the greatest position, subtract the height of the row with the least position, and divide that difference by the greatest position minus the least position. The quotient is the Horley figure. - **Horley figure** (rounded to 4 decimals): 0.0037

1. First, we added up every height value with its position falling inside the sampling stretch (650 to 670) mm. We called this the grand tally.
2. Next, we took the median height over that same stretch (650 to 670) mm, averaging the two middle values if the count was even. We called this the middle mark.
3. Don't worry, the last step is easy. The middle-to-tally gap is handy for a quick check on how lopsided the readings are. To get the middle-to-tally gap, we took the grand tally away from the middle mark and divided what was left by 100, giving -0.0371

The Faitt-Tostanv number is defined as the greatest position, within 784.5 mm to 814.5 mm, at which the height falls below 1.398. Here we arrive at 812.0 mm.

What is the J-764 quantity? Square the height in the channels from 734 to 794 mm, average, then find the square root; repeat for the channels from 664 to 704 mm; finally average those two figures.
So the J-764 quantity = 1.39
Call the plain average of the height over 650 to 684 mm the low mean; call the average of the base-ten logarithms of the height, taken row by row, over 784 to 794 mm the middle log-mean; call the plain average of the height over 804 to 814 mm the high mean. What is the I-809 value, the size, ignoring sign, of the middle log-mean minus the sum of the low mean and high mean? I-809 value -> 2.49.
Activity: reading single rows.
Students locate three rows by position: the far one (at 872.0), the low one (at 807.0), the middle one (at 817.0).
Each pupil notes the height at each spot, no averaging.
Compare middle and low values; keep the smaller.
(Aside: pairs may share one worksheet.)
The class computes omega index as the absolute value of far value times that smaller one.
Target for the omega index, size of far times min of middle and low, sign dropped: 1.85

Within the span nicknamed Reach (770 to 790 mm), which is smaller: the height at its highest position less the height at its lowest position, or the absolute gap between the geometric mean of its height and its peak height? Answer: -0.02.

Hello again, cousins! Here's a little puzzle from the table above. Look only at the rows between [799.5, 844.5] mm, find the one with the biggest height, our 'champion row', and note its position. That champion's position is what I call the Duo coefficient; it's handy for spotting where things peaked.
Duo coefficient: 802.0 mm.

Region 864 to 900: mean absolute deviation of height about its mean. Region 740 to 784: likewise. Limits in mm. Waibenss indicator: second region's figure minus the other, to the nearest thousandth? -0.015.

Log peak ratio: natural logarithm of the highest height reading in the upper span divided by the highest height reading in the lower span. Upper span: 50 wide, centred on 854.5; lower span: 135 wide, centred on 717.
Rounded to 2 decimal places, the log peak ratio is 0.02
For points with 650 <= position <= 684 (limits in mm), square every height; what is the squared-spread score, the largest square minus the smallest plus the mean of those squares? 2.07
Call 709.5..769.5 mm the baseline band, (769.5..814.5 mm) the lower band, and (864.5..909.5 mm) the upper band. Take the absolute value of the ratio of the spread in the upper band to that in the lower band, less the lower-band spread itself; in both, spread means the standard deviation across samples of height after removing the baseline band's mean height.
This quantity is 1.2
